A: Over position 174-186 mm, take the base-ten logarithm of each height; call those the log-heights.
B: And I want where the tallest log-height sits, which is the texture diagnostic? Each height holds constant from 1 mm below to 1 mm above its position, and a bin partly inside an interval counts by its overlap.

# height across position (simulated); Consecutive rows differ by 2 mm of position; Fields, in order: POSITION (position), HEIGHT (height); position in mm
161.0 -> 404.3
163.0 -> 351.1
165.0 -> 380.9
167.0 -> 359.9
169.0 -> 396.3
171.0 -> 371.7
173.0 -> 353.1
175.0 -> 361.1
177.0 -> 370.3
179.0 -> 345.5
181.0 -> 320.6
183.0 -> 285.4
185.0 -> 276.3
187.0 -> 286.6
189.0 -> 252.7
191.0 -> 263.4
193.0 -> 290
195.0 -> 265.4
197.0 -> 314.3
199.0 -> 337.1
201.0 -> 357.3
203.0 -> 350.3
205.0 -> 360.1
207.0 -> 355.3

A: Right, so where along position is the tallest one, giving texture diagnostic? 177.0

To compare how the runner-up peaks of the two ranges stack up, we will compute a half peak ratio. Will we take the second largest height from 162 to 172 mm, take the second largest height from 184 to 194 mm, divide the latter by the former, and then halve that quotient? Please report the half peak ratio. 0.376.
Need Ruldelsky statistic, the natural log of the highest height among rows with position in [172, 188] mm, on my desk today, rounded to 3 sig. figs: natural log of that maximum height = 5.91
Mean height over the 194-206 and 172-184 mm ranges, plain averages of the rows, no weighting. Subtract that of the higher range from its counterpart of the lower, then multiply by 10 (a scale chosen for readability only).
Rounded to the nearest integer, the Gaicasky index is 86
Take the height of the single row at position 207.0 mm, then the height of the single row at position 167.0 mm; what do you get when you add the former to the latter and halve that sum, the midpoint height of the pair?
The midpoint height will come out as 358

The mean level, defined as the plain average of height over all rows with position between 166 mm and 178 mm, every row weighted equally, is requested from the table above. 369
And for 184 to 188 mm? 281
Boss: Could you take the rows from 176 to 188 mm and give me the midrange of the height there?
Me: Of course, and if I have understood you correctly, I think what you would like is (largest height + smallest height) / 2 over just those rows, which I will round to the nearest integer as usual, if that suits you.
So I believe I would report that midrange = 323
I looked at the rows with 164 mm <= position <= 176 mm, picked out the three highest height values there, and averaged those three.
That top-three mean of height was 383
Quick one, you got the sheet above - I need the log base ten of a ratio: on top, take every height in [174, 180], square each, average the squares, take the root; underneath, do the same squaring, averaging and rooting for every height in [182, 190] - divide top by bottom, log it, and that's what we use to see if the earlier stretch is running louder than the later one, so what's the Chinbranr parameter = 0.11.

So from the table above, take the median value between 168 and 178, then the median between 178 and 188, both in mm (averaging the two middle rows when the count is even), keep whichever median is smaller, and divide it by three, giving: 96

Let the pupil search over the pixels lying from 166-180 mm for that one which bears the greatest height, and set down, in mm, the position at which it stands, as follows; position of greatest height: 169.0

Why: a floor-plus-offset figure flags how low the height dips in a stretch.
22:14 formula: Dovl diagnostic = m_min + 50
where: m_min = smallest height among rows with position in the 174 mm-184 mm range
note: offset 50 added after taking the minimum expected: 335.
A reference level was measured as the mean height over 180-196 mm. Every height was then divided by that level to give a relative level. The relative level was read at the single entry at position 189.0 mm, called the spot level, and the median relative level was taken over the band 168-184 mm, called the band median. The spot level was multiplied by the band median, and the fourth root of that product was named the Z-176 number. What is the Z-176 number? 1.04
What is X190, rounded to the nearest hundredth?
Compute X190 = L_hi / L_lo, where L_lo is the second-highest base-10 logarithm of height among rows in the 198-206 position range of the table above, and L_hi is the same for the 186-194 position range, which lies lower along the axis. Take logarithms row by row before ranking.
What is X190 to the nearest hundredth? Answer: 0.96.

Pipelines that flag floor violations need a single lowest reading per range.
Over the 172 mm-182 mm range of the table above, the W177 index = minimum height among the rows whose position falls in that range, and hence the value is 320.6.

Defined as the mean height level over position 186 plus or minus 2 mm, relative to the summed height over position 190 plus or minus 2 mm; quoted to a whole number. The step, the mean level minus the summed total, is -235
